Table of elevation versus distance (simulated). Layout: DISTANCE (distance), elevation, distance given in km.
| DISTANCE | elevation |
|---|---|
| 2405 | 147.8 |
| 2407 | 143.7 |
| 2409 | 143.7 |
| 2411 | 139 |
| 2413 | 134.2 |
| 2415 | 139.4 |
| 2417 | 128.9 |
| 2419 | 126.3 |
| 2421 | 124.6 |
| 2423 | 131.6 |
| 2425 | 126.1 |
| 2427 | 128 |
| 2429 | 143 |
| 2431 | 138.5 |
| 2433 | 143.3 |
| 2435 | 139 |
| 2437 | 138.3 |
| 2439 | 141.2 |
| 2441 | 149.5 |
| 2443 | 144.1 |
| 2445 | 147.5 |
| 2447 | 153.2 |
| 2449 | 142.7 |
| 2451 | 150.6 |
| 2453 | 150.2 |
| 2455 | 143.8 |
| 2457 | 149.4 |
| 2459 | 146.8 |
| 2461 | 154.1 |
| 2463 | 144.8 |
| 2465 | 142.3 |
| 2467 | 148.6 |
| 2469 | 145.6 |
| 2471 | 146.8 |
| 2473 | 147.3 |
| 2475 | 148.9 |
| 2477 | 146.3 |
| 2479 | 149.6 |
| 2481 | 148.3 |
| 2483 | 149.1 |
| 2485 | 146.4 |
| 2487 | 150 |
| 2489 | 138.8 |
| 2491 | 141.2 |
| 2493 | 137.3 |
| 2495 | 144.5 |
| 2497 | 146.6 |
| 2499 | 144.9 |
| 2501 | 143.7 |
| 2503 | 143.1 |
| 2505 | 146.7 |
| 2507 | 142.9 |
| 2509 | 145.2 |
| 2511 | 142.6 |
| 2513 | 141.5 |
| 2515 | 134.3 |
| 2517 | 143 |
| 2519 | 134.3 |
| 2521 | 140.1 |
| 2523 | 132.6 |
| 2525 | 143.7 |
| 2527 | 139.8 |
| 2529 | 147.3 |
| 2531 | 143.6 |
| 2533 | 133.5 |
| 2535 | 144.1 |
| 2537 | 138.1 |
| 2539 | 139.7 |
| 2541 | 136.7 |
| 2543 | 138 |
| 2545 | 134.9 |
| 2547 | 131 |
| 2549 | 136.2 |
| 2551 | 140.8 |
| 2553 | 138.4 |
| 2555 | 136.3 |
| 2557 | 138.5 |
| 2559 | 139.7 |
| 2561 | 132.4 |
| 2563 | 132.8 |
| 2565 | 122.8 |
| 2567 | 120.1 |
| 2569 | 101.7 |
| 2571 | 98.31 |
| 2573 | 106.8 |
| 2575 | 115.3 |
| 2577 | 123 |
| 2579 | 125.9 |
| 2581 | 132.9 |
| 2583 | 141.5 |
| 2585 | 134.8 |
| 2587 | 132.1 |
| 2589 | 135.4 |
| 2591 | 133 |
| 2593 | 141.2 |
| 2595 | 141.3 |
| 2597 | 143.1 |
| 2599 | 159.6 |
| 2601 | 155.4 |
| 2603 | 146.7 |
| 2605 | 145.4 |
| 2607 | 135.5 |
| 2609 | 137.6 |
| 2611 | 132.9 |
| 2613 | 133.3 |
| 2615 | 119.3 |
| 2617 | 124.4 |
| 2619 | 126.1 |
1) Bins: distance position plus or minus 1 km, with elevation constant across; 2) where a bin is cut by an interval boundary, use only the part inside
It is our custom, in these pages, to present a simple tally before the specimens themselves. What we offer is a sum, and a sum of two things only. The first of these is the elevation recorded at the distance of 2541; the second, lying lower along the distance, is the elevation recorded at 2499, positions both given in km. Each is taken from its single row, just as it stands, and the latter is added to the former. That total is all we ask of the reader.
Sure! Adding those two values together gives 282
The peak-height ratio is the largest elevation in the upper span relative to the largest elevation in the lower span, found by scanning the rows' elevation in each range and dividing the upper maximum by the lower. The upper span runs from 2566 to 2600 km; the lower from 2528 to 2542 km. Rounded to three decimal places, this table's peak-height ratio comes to 1.084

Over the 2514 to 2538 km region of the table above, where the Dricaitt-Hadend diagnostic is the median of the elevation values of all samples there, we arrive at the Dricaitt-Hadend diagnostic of 140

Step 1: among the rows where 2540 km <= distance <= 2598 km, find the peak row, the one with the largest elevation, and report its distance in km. 2597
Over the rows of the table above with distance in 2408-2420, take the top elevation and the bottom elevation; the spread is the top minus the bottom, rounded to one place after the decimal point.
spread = 17.4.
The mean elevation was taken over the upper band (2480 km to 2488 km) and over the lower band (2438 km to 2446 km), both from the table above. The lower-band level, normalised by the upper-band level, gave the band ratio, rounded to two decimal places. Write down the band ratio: 0.98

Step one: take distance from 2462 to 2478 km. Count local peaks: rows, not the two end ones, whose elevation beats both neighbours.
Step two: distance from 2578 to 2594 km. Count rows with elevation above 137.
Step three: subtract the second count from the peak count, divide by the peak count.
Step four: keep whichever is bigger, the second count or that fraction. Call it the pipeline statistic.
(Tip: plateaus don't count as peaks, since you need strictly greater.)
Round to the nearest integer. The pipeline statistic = 2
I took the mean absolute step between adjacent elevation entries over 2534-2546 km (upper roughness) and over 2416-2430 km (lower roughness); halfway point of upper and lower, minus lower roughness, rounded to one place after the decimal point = -1.3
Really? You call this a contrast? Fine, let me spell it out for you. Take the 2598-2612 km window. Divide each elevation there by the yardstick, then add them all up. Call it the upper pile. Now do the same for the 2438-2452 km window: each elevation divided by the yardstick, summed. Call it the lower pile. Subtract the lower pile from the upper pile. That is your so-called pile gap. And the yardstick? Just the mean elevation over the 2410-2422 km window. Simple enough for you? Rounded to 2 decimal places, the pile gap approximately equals -0.12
